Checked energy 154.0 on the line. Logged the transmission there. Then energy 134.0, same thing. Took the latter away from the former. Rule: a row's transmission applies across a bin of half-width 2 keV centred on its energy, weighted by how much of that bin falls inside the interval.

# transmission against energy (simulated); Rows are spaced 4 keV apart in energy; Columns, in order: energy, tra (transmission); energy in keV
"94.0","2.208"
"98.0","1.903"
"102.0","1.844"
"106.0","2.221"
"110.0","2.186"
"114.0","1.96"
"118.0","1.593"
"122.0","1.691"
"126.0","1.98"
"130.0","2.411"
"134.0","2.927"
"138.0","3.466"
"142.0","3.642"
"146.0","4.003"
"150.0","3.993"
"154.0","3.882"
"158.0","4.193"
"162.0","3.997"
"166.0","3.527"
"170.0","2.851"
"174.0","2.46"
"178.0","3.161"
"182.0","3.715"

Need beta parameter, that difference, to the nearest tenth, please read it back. 1.0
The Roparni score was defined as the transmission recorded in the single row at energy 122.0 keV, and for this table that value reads 1.691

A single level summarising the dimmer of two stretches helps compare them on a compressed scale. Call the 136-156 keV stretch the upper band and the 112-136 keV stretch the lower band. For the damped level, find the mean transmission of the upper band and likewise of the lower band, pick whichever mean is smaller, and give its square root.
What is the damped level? 1.45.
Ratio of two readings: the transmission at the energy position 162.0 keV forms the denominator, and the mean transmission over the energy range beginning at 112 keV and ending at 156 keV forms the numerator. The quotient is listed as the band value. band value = 0.72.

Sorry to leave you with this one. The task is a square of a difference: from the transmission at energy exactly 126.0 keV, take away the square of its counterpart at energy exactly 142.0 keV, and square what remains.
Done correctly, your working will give 127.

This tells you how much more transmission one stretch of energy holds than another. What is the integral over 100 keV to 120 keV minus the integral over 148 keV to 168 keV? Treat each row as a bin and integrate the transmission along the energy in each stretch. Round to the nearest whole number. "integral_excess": -39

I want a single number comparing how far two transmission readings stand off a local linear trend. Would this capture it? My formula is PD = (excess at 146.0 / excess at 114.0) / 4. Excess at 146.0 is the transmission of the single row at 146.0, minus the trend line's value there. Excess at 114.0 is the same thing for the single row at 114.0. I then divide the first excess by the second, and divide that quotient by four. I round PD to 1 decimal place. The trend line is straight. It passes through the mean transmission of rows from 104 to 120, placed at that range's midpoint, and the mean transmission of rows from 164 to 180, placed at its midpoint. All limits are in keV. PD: -5.7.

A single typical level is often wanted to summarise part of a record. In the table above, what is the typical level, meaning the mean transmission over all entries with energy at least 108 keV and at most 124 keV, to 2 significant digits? 1.9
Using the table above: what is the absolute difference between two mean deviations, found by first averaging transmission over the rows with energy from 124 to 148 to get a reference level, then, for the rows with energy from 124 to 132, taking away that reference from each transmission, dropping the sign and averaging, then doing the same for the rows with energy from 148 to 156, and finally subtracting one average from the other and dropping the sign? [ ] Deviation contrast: 0.0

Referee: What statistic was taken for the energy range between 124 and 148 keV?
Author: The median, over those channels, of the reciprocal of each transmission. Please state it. 0.32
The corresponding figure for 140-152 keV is 0.25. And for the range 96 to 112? 0.49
